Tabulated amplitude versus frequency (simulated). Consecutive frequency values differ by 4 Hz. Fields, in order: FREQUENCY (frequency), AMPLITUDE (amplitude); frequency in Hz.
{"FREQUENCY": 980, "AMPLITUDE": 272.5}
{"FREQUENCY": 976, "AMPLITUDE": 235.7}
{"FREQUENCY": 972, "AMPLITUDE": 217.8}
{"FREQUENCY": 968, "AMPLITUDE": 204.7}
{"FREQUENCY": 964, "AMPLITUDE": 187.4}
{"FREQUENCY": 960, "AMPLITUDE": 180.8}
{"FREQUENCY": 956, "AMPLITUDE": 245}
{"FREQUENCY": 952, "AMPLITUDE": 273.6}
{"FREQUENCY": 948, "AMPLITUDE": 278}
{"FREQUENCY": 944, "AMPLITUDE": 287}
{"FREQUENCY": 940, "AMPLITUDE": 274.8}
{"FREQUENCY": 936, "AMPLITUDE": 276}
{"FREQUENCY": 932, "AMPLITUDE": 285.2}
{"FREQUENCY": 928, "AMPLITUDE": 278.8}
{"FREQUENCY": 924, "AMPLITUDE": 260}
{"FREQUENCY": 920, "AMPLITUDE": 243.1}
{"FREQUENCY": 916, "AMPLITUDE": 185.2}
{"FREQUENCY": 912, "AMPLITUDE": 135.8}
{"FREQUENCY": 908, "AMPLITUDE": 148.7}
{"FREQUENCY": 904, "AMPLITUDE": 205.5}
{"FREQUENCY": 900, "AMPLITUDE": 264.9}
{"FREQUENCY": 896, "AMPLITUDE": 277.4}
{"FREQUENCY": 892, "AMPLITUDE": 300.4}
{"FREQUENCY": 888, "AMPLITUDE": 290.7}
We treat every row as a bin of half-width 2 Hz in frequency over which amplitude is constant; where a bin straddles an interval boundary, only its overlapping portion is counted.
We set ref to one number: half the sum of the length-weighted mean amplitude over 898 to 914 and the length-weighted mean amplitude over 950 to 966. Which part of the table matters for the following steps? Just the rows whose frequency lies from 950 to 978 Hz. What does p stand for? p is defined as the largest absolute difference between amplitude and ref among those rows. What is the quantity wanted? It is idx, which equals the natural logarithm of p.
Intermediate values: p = 68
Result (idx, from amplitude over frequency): 4.23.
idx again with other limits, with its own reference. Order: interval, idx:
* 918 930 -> 4.30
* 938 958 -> 4.40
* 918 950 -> 4.40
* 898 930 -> 4.30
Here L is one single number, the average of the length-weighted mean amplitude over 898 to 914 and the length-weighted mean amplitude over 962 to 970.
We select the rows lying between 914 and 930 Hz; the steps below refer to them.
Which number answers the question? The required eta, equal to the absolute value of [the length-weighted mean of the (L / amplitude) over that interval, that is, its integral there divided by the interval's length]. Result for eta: 0.8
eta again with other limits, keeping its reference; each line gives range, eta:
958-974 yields 1.0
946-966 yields 0.9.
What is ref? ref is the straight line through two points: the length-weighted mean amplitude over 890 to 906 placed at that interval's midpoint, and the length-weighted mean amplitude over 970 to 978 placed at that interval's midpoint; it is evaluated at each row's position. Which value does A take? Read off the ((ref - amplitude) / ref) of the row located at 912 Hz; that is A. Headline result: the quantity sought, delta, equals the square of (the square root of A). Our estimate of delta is 0.47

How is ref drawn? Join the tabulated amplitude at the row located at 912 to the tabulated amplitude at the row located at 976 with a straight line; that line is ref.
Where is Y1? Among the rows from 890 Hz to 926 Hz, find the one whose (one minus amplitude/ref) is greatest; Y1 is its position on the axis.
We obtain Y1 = 912 Hz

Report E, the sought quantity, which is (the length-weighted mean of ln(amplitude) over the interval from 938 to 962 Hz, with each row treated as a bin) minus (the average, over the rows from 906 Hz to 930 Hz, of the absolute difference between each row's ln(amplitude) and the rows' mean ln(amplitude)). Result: 5.28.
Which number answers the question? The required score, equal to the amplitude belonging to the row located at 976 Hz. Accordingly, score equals 235.7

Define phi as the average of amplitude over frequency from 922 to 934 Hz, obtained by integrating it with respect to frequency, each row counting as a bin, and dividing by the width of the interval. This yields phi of 275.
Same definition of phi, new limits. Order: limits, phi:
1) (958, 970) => 191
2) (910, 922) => 188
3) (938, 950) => 280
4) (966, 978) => 219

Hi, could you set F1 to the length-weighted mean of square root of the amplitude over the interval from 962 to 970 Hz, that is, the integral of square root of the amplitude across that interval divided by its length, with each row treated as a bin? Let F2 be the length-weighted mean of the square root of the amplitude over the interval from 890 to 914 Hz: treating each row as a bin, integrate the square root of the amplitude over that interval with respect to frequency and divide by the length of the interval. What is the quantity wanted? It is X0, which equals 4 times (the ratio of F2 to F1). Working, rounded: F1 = 14.0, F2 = 14.7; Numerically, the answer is 4.21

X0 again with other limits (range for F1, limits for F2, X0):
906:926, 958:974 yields 4.06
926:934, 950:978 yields 3.53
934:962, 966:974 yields 3.62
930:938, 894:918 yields 3.37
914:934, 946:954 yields 4.21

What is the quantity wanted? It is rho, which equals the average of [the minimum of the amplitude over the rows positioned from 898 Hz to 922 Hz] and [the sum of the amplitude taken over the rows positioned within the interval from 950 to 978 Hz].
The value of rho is 840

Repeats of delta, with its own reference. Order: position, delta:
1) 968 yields 0.11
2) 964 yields 0.19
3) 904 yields 0.21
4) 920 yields 0.03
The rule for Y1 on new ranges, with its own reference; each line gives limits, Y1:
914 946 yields 916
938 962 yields 960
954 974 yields 960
